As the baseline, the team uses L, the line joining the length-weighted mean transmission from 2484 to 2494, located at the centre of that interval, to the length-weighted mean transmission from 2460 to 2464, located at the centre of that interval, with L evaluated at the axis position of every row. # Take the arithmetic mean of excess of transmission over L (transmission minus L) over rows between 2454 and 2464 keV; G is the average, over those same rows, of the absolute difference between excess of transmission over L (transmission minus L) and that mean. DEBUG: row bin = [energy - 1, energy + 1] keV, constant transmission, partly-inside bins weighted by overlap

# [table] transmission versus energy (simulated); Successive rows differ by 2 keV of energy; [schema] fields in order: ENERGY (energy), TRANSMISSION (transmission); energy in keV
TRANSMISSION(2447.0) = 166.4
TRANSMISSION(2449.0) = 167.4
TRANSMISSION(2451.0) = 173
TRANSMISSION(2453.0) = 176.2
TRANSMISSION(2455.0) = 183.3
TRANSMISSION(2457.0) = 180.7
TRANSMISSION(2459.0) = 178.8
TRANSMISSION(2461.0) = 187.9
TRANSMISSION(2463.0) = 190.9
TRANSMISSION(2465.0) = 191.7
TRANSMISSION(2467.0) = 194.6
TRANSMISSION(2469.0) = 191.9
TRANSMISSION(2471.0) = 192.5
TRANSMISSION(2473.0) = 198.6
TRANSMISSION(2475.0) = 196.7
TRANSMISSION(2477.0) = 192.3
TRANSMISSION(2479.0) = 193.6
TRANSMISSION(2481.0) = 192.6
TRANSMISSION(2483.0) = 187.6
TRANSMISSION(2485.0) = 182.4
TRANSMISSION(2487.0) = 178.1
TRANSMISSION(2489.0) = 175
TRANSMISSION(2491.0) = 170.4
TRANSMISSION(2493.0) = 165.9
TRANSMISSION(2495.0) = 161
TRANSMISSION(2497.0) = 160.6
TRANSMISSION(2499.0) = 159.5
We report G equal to 5.4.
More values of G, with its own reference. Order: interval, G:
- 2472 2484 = 1.7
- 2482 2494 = 4.5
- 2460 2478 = 4.4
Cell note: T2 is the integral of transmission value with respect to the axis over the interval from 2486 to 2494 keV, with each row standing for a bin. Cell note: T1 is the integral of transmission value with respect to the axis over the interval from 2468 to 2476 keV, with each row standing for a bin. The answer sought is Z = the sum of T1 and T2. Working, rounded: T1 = 1559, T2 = 1379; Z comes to 2938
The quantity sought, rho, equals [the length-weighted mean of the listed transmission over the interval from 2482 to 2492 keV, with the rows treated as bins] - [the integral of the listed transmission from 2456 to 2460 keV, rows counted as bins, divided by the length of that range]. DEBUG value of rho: -1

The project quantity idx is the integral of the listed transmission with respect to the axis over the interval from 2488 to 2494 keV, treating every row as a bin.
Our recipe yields 1023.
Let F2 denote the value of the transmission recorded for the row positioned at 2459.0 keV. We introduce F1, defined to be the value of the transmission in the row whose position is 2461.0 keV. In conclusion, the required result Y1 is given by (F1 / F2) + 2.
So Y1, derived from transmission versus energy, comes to 3.05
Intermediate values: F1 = 187.9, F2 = 178.8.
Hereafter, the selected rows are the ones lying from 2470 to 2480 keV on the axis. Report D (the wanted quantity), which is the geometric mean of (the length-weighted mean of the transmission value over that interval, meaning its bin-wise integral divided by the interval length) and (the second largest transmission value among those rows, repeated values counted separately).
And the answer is 196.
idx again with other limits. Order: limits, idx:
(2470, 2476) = 1176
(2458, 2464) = 1115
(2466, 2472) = 1158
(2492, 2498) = 975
